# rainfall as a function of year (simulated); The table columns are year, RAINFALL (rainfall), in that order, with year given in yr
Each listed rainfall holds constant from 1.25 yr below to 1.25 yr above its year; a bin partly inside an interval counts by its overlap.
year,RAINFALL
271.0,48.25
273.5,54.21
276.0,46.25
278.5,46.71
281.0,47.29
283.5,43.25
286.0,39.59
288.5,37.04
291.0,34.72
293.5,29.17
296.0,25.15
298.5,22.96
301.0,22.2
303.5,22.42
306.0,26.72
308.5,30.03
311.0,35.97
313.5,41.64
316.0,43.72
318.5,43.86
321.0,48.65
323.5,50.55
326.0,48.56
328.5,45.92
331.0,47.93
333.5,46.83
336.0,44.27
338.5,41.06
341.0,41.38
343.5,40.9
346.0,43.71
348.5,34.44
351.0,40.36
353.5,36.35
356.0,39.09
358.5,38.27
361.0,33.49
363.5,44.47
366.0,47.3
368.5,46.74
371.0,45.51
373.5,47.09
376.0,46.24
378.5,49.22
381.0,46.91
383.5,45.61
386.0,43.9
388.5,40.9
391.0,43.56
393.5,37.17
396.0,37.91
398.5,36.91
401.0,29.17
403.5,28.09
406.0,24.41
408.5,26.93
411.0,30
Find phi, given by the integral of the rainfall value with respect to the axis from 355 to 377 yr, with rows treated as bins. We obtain 949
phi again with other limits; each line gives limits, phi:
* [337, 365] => 1107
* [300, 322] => 770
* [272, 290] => 807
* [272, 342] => 2772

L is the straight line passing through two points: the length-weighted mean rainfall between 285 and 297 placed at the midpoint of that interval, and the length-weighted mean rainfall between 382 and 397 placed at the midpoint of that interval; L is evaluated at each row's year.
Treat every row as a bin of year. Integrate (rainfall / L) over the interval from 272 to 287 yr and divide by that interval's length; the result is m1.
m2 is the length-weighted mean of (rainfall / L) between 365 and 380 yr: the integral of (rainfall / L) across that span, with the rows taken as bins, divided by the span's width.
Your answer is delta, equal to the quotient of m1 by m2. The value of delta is 1.23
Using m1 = 1.44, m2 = 1.17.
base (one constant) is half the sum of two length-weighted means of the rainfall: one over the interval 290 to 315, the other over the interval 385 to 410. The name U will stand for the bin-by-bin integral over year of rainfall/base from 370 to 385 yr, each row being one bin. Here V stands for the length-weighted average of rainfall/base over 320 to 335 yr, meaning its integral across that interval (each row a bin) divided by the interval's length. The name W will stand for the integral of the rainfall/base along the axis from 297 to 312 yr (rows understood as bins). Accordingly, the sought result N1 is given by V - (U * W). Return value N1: -271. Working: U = 21.9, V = 1.50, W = 12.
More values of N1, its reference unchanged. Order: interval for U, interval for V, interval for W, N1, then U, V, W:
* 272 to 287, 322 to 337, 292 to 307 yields -253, 21.8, 1.48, 12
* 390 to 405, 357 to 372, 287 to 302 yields -222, 16.5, 1.33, 14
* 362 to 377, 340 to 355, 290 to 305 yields -262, 21.6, 1.23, 12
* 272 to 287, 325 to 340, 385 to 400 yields -405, 21.8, 1.43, 19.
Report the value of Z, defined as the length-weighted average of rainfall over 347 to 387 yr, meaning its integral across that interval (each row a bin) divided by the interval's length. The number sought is 42.8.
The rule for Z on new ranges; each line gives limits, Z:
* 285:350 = 38.1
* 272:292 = 43.8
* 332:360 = 40.6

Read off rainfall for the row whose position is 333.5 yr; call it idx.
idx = 46.83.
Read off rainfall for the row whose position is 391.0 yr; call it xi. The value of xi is 43.56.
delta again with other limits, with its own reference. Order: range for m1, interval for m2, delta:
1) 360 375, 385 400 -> 1.17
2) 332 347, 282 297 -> 1.08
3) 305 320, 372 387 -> 0.93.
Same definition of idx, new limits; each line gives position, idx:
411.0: 30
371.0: 45.51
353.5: 36.35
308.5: 30.03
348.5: 34.44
